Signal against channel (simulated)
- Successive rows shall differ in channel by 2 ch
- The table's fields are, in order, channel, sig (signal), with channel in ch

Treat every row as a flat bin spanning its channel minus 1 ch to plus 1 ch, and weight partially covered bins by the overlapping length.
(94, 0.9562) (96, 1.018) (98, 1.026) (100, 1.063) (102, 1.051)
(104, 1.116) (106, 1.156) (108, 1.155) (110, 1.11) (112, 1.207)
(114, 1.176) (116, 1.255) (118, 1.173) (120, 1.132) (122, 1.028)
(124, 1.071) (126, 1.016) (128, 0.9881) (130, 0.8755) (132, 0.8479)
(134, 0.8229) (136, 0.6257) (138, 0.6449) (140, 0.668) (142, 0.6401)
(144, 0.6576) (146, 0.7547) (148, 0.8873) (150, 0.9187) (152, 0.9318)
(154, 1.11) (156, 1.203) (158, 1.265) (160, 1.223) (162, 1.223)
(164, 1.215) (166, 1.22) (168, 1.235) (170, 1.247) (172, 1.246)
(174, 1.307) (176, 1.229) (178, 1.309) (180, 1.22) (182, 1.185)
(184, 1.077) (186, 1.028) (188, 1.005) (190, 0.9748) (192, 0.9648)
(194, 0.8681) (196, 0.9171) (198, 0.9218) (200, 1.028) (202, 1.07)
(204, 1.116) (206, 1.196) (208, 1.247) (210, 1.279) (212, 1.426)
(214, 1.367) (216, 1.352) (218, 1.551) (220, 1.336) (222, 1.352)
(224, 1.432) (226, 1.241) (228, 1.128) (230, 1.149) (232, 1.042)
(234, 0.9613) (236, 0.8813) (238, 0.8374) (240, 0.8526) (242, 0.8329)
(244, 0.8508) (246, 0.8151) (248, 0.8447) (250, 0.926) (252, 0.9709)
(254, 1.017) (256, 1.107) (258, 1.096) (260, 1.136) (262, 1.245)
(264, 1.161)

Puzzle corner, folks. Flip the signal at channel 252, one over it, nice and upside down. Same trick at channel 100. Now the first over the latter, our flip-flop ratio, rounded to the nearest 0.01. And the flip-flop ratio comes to 1.09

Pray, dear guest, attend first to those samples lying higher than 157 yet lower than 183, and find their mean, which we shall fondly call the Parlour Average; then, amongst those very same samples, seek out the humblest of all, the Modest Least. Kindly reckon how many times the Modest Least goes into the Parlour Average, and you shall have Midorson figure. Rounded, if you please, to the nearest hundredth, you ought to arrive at 1.05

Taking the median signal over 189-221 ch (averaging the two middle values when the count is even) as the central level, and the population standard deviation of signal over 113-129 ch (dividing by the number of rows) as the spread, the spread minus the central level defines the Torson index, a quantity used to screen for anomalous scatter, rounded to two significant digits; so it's -1.1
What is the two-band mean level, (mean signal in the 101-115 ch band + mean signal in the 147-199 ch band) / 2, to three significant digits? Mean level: 1.13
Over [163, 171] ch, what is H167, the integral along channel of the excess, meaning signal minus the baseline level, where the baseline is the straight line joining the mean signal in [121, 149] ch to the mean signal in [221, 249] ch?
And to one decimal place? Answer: 2.8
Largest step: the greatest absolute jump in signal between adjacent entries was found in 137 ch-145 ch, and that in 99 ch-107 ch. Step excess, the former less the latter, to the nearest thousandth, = -0.037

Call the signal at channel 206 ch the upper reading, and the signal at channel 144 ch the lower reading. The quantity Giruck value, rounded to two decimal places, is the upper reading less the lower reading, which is 0.54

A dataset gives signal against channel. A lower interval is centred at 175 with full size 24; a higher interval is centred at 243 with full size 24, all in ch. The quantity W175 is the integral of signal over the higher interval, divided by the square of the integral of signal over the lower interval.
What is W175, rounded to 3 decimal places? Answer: 0.026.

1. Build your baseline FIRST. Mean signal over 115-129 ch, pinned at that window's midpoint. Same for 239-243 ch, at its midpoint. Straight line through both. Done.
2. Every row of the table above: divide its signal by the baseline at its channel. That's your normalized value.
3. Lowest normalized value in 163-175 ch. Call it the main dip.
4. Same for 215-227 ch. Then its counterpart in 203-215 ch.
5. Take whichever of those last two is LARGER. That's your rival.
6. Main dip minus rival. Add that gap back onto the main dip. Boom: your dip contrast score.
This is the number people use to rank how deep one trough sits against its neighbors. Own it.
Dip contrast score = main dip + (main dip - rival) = 1.00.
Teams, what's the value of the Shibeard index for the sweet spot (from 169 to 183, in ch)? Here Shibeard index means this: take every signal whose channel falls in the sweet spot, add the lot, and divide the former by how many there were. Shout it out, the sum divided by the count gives 1.25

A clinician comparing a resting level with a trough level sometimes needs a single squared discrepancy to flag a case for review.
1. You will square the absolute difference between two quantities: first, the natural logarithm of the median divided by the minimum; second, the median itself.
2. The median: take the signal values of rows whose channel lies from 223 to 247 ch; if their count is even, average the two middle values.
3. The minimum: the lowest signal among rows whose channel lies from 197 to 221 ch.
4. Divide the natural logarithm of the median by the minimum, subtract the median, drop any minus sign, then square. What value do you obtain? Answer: 1.021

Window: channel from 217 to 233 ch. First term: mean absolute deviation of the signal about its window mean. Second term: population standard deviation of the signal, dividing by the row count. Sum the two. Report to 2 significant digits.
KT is 0.30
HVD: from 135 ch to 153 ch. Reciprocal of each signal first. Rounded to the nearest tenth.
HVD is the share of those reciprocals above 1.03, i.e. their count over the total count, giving 1.0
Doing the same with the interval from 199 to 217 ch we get 0.0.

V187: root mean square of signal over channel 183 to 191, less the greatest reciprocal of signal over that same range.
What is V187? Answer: 0.0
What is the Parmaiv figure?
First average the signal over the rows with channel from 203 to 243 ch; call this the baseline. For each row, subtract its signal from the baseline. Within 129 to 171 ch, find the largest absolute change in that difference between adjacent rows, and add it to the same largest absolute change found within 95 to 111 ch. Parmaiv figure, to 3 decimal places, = 0.262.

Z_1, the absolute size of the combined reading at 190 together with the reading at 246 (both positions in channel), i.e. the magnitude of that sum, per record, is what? 1.8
